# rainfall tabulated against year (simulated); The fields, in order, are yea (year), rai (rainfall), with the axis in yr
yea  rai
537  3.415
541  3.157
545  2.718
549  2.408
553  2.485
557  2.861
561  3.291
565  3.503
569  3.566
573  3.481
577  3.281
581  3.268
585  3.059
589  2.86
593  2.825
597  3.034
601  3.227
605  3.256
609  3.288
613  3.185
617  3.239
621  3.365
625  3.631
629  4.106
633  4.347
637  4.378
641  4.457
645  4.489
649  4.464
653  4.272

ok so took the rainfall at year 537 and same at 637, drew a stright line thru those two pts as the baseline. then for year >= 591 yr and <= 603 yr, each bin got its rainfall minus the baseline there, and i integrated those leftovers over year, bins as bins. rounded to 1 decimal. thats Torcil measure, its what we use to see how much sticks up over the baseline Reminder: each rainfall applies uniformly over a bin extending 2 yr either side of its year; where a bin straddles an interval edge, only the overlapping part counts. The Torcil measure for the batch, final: -11.6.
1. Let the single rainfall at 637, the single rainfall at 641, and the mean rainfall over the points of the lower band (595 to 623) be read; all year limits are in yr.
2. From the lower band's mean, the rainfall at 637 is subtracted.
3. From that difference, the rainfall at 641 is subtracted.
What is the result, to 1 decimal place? -5.6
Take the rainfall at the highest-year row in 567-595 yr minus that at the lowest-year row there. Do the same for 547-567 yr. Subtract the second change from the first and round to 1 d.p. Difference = -1.8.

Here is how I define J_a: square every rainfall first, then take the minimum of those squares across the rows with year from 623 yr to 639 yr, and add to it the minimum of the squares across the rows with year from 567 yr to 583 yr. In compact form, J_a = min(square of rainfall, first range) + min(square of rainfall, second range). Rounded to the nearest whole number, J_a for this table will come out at 24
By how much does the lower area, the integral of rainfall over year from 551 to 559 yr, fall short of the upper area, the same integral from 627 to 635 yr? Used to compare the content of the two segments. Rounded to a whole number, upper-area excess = 12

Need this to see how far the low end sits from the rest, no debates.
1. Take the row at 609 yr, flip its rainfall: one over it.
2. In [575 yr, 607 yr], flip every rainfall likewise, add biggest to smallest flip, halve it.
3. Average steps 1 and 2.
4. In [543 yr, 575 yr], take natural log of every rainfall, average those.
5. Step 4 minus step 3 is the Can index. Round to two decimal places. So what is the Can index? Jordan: 0.78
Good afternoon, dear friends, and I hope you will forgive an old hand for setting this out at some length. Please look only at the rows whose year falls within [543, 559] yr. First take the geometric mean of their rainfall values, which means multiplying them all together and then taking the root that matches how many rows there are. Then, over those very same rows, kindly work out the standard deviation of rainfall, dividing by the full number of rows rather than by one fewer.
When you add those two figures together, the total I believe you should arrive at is 2.79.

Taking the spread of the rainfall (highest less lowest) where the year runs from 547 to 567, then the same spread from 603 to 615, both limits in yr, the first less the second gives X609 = 1.0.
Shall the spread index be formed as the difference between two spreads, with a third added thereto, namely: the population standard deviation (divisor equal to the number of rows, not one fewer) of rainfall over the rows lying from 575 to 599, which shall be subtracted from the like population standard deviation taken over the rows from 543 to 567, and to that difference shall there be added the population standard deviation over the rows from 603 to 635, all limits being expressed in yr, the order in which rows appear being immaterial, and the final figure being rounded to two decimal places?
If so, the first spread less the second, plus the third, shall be 0.64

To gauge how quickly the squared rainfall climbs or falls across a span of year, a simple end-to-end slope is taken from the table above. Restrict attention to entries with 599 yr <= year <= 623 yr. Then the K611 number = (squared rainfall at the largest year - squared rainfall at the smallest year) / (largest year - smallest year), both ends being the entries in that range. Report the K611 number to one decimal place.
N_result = 0.0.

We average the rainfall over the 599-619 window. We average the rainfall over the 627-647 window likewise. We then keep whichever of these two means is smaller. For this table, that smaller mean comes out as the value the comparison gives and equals 3.2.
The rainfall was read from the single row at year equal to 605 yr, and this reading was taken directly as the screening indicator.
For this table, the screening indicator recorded 3.256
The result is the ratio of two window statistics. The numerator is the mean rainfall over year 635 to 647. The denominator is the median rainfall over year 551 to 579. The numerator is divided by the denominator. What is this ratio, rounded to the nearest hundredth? 1.35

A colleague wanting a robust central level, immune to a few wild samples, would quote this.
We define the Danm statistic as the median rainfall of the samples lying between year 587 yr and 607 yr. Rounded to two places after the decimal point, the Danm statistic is 3.03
